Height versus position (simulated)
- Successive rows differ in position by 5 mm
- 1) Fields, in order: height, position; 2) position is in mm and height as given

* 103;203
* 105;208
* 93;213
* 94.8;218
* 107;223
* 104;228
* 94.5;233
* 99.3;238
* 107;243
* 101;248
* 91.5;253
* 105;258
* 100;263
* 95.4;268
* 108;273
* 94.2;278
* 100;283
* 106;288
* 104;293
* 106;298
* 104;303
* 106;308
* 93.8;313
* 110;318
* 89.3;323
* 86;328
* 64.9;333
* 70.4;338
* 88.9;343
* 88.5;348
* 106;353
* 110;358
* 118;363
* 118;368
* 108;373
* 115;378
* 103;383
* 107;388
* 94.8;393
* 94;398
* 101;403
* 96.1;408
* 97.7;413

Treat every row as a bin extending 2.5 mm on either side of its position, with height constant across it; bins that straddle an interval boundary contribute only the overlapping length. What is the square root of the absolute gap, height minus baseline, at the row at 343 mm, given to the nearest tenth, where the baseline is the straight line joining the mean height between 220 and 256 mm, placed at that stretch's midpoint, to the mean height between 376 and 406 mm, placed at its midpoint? 3.6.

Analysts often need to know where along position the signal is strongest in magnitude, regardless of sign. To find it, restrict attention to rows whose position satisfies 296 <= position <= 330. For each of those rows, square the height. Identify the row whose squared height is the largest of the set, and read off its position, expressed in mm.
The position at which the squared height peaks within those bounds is 318 mm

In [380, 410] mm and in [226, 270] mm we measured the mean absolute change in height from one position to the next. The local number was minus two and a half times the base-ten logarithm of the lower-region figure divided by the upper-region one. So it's -0.3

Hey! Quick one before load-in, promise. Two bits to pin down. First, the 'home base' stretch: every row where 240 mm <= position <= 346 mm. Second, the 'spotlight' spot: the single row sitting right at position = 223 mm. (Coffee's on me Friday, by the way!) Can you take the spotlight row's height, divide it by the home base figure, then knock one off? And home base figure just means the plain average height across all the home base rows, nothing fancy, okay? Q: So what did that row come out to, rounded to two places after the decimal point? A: 0.11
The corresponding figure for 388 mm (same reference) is 0.11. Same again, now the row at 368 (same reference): 0.22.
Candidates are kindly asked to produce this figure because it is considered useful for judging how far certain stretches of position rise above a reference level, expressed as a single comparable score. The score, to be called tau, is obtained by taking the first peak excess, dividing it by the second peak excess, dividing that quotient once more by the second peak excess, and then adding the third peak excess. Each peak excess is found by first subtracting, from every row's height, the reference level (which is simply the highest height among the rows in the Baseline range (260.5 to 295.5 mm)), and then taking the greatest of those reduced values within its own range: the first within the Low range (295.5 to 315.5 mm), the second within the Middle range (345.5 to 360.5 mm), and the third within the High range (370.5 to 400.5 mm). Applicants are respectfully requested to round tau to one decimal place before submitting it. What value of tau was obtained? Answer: 6.5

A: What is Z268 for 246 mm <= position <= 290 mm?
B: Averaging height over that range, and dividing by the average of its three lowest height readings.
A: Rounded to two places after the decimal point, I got 1.07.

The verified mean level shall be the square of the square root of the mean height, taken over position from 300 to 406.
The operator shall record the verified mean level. 98.9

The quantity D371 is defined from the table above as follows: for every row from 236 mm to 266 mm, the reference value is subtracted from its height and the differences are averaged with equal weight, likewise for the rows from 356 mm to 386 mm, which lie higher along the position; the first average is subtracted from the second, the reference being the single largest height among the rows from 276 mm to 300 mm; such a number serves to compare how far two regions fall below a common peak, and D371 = 11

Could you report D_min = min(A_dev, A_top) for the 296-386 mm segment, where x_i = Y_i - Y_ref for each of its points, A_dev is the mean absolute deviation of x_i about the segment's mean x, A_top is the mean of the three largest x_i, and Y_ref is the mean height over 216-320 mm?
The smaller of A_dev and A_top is 13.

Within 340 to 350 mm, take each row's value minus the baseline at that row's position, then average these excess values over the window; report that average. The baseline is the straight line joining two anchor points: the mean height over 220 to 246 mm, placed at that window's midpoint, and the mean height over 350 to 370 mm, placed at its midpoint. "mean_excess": -23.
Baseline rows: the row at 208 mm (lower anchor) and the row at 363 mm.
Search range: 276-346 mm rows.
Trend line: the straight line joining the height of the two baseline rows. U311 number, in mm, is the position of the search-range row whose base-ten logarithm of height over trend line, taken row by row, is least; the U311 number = 333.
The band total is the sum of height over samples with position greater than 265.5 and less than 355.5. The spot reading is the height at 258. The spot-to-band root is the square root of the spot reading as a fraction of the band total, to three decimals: 0.247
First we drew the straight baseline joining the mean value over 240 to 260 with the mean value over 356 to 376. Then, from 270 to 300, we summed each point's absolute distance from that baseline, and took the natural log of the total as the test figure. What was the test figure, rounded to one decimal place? 3.1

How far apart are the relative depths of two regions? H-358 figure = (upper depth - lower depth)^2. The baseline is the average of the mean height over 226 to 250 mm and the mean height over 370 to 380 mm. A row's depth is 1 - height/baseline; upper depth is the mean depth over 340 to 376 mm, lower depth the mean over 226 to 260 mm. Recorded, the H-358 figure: 0.002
